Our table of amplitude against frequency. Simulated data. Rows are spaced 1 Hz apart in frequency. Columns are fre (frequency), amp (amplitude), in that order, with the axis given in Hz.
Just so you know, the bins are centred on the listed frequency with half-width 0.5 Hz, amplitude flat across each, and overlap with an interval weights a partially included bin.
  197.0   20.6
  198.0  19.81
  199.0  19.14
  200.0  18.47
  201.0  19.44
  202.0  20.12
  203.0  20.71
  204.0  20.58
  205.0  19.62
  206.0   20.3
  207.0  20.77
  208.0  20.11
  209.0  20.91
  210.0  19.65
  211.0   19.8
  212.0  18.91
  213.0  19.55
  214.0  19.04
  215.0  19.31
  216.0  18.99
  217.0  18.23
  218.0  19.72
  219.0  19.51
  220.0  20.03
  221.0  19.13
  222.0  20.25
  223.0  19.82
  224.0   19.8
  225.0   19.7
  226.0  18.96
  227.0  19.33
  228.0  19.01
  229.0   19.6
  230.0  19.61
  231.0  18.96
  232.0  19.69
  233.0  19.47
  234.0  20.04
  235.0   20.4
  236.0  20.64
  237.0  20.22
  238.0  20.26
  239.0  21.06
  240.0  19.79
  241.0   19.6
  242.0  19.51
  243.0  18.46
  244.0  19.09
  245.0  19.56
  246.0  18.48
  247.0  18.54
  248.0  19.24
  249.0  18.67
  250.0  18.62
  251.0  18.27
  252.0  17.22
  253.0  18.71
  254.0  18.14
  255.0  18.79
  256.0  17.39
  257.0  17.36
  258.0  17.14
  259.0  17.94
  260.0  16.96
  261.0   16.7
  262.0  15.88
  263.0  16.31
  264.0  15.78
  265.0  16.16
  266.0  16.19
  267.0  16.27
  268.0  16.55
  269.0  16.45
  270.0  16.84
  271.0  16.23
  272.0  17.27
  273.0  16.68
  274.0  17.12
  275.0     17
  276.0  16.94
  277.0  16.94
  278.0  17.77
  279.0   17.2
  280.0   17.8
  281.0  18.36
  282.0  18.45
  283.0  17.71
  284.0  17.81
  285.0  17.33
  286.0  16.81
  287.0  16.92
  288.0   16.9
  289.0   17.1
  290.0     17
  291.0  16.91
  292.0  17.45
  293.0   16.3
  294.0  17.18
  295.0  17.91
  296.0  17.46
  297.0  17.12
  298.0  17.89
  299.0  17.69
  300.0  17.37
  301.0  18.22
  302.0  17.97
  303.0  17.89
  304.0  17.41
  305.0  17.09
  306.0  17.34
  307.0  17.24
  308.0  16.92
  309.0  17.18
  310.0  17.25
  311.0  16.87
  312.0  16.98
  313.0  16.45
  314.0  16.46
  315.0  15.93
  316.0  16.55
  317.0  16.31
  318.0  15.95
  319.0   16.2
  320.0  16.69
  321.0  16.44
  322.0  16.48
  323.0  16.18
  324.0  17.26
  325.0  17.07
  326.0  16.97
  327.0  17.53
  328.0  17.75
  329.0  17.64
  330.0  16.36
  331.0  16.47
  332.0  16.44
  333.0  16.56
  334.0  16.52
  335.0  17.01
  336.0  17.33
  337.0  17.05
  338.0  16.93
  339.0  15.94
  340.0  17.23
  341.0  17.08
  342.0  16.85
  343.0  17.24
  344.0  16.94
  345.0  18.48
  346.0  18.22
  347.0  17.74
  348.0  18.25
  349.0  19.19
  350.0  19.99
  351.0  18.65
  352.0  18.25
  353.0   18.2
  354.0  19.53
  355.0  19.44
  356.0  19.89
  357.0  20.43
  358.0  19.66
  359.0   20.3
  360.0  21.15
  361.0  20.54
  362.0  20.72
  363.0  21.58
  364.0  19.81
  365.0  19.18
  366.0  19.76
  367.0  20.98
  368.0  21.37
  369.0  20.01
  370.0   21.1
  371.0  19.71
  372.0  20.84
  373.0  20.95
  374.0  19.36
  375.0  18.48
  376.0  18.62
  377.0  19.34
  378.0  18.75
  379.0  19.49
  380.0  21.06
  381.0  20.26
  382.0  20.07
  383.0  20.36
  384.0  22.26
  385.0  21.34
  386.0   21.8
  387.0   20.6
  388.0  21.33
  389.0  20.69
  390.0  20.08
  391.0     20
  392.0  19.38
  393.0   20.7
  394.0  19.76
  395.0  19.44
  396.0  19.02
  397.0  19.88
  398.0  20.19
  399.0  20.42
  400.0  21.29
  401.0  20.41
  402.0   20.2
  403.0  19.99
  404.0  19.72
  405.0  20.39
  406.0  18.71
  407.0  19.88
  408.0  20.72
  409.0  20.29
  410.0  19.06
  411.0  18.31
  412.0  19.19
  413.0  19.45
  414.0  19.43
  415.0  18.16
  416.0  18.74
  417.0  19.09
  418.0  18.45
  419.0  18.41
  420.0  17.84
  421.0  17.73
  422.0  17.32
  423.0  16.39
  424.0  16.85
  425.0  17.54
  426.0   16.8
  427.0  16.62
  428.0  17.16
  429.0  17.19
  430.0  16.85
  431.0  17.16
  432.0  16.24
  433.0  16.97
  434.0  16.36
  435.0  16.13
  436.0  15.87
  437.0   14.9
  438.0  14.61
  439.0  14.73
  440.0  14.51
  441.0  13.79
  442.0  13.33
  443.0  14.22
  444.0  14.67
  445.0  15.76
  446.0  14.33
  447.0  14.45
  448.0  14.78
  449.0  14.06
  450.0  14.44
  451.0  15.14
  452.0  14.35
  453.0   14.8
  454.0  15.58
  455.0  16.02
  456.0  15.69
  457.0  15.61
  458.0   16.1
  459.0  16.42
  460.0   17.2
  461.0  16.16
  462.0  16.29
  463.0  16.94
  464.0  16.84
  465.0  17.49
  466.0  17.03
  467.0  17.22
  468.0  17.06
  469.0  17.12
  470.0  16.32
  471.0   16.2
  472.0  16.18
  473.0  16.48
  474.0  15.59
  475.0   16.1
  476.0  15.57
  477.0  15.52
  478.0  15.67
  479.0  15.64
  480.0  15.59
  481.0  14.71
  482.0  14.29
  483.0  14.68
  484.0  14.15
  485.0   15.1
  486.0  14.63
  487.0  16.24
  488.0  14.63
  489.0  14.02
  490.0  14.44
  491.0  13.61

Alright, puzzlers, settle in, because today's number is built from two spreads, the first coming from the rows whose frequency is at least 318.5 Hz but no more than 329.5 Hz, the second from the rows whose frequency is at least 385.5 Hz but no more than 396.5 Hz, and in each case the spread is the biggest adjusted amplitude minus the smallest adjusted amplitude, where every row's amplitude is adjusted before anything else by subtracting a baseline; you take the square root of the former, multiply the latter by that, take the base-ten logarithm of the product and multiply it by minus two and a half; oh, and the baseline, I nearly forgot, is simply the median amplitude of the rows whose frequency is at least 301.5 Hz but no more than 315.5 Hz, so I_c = -1.35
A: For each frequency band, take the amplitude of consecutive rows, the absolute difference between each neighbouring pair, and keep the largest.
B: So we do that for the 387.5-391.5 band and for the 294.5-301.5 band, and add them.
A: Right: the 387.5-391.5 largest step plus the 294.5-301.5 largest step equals 1.49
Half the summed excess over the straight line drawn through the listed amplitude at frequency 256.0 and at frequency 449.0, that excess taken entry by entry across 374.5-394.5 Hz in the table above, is 50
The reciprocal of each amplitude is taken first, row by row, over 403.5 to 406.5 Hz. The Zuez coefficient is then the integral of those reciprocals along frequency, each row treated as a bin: 0.153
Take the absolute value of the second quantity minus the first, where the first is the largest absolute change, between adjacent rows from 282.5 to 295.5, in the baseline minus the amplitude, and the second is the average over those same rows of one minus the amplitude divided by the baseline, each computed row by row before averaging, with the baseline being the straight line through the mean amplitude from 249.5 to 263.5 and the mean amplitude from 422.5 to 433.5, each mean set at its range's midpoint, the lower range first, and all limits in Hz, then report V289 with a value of 1.13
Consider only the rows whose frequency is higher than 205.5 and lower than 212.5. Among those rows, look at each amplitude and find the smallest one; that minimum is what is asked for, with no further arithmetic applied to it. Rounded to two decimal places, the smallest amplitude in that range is 18.91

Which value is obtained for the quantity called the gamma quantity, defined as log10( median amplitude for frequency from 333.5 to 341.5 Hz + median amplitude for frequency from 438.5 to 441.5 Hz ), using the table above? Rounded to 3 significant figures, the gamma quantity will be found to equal 1.50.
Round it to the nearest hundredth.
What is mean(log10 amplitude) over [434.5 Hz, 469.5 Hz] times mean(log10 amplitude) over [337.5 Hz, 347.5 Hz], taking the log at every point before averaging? 1.47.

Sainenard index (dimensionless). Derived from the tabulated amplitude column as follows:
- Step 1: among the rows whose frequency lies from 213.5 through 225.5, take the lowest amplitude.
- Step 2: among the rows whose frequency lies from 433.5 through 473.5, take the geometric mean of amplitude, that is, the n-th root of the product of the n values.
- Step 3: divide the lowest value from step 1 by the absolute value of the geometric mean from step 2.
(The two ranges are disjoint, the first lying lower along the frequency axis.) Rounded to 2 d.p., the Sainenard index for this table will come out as 1.17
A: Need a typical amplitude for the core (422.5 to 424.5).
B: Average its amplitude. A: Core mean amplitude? 17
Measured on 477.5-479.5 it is 16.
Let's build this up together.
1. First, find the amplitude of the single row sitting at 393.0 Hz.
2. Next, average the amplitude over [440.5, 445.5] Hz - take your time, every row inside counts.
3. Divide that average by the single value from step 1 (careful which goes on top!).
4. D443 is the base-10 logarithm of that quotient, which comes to -0.16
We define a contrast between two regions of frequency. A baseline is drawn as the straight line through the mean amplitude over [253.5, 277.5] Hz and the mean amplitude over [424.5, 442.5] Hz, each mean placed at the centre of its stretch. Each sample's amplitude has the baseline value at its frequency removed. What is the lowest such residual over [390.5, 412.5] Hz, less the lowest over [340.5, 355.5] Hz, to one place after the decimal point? 1.8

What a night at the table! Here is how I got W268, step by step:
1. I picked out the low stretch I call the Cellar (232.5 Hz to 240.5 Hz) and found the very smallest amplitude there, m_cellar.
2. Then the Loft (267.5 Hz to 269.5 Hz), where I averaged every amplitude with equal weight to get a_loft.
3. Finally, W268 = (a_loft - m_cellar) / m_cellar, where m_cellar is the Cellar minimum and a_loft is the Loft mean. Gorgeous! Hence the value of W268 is -0.15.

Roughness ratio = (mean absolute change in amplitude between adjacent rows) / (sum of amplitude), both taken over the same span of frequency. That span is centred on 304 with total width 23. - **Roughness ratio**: 0.0009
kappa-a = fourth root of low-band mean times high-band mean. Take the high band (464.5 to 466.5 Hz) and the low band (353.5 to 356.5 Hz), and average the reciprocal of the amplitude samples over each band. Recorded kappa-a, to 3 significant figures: 0.233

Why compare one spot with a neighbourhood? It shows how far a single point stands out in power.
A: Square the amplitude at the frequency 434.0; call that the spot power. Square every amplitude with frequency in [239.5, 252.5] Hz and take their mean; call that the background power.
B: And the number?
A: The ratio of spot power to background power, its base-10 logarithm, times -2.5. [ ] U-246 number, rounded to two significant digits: 0.31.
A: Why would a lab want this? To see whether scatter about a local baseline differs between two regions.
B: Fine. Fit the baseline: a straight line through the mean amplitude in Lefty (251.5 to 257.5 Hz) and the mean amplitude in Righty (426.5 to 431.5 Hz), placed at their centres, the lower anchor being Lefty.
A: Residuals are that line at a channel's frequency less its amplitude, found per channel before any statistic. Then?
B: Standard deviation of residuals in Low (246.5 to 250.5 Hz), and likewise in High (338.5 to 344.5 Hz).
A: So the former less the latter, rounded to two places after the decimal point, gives -0.17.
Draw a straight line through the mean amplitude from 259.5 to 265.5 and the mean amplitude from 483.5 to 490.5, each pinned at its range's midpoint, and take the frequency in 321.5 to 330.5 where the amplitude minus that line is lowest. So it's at 323.0 Hz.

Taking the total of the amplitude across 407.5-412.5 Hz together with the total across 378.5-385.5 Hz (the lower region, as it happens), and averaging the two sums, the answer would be 121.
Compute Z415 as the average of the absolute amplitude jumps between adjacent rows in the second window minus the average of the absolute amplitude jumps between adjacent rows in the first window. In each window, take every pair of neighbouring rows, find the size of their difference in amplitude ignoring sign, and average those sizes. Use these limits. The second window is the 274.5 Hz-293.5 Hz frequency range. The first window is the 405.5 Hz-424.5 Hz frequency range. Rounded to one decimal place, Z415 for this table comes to -0.2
